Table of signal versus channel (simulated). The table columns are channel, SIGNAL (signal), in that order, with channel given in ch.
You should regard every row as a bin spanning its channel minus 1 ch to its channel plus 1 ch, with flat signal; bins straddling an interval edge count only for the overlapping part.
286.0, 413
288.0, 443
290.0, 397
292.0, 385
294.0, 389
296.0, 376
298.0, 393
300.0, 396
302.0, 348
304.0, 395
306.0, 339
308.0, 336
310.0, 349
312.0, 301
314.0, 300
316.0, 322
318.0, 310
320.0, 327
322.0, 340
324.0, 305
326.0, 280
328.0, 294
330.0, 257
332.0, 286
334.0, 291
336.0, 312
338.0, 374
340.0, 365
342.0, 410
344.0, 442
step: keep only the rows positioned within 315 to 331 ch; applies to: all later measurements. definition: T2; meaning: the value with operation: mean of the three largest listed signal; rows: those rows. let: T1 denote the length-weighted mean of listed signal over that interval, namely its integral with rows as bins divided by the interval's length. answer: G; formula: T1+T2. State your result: 634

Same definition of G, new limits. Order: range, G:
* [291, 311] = 765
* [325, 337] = 586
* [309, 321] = 651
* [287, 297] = 808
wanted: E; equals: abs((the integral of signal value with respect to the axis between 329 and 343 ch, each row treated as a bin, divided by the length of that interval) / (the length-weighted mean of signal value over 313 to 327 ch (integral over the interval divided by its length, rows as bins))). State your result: 1.1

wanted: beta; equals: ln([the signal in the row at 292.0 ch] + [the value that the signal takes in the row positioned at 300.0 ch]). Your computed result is 6.66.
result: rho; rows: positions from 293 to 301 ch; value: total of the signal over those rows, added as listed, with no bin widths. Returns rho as 1554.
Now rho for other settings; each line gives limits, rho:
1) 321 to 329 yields 1219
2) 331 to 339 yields 1263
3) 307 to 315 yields 1286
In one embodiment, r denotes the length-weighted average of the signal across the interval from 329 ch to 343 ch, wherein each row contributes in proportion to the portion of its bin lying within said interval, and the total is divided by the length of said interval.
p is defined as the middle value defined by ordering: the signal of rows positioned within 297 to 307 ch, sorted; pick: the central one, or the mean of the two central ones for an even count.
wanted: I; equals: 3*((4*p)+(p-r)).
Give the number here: 4911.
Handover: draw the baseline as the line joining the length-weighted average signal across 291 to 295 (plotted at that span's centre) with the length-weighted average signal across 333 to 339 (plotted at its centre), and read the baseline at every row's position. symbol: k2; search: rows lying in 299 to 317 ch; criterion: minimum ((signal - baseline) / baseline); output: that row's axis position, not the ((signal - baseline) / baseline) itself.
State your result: 312.0 ch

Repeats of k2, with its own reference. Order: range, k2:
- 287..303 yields 302.0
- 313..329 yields 326.0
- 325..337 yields 330.0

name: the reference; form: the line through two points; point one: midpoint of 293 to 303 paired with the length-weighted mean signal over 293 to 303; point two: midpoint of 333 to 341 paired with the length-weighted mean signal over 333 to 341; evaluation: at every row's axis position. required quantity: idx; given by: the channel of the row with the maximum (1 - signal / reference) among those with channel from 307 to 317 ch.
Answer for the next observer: 312.0 ch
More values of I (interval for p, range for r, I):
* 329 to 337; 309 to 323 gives 3364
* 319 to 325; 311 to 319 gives 3980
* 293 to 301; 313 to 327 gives 4929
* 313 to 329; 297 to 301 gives 3429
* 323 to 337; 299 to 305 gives 3226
